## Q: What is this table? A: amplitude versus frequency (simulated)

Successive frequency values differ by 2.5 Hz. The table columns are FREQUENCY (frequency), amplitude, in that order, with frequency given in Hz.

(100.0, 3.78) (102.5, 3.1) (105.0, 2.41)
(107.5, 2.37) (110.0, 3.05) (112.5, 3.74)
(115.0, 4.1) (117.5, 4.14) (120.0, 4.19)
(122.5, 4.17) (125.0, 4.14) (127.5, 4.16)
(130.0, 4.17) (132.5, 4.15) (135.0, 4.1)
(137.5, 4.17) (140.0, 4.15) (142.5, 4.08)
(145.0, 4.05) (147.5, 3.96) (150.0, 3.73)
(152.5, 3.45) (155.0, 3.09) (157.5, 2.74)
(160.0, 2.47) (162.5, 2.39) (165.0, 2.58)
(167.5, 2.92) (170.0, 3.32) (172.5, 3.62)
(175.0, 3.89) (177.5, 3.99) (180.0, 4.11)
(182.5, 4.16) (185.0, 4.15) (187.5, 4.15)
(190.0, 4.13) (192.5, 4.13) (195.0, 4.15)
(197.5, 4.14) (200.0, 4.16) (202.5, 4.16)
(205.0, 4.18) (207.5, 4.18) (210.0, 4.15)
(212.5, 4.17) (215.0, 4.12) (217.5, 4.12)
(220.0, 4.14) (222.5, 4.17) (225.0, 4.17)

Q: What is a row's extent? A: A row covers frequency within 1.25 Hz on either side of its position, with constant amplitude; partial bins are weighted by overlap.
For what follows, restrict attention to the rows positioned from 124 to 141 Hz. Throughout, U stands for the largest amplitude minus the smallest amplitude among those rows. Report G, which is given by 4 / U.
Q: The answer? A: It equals 57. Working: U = 0.1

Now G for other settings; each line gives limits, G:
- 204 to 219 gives 67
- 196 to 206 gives 100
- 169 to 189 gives 5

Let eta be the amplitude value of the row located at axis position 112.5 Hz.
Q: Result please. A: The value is 3.74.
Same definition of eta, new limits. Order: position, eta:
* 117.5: 4.14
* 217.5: 4.12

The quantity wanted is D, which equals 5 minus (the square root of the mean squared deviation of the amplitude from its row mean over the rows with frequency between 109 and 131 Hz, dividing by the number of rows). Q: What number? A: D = 4.64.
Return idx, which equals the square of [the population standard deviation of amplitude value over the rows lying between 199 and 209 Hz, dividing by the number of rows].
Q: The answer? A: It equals 0.00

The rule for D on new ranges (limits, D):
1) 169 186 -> 4.71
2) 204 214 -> 4.99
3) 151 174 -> 4.58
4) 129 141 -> 4.97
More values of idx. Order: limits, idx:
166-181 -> 0.17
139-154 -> 0.06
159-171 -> 0.12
